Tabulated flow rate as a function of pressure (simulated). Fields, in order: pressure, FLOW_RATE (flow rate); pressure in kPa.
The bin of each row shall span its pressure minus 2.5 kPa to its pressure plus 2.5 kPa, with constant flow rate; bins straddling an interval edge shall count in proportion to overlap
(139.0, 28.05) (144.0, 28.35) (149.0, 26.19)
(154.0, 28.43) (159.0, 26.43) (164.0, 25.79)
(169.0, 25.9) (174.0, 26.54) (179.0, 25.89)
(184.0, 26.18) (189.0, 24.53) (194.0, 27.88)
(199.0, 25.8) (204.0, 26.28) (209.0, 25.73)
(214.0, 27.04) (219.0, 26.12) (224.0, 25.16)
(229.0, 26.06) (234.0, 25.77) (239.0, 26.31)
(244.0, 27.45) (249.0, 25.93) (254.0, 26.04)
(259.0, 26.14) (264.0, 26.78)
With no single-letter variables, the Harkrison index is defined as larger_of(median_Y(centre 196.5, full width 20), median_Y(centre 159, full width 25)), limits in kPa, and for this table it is 26.2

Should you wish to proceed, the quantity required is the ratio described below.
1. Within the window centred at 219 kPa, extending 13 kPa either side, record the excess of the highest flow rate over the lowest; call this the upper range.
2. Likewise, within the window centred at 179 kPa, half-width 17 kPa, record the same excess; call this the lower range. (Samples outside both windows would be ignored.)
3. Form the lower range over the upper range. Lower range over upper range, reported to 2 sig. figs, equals 1.8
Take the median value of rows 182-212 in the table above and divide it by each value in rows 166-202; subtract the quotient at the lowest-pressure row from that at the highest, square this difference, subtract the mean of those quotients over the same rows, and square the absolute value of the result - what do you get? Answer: 0.994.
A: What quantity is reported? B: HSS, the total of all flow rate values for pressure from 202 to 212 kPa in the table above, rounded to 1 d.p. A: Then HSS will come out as 52.0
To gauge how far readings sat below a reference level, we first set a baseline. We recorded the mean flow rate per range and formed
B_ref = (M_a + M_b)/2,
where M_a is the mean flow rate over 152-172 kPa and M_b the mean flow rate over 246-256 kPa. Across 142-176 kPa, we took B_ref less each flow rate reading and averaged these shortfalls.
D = -0.5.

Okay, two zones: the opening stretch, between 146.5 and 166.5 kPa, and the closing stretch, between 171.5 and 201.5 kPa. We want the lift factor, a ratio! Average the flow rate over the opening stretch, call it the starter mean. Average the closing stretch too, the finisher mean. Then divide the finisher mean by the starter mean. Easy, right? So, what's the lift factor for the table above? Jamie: 0.98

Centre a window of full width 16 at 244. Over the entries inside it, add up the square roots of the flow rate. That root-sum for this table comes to 15.46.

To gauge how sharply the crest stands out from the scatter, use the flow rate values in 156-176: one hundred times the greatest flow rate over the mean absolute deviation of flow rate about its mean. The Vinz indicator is 8294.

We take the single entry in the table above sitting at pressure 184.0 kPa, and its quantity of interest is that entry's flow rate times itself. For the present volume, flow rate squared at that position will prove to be 685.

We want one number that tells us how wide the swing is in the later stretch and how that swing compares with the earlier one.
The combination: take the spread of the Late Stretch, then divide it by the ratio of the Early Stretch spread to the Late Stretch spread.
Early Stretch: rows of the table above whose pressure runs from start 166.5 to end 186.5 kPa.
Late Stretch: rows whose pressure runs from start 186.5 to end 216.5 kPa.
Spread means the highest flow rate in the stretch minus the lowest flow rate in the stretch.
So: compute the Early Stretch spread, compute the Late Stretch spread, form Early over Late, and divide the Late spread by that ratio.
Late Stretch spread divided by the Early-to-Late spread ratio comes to 17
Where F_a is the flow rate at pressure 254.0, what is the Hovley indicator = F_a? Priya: 26.04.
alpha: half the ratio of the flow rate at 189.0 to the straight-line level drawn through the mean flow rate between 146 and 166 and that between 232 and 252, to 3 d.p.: 0.461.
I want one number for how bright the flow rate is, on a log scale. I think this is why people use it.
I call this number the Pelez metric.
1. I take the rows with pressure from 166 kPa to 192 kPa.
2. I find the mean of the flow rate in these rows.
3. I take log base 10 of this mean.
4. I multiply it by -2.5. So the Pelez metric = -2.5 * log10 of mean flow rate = -3.53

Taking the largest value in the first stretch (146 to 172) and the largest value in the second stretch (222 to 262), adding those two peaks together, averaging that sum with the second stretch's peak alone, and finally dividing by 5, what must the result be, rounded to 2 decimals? 8.33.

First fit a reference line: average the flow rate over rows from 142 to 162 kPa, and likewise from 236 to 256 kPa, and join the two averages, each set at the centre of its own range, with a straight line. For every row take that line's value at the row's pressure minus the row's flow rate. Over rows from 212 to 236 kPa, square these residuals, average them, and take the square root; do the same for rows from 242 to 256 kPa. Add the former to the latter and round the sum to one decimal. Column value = 1.5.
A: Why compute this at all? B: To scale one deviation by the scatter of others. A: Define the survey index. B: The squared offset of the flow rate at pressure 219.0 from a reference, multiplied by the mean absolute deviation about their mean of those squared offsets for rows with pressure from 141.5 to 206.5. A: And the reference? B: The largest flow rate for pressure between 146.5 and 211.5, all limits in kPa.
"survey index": 14.2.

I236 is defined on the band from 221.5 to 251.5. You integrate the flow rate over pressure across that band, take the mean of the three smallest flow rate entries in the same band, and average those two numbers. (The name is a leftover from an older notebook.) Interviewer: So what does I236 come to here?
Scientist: 405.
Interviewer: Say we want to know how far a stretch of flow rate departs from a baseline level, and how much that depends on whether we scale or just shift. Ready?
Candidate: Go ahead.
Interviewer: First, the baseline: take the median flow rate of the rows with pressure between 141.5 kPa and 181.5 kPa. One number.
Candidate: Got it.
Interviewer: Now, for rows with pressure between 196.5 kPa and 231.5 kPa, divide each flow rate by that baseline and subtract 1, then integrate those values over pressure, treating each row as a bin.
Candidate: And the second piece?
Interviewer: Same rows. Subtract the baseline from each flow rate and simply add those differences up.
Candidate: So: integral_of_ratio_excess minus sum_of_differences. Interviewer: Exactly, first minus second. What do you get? 1.6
